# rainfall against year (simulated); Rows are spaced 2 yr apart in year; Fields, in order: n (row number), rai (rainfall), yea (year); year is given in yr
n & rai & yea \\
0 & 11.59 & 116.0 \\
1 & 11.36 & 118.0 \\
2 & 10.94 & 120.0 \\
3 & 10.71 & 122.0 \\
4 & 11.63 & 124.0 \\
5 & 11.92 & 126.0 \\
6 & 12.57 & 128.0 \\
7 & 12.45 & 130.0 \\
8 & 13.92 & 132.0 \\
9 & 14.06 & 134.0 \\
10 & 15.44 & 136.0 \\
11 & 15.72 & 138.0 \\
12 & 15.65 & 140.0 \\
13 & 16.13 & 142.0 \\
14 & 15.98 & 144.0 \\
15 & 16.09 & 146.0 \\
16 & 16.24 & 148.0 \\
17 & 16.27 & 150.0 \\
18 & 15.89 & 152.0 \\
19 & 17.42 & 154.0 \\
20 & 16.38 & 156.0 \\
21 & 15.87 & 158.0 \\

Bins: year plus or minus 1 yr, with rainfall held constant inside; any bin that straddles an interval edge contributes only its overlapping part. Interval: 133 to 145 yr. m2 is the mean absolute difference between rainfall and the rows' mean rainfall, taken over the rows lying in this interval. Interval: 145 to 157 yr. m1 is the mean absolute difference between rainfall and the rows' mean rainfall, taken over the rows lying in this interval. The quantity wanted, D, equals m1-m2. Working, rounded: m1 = 0.35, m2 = 0.5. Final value -0.2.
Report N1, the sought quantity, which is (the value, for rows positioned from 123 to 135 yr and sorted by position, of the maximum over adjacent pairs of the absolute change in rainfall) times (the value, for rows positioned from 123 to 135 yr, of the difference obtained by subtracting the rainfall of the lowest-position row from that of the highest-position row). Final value 3.6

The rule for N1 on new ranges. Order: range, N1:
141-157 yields 0.4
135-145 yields 0.3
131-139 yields 2.5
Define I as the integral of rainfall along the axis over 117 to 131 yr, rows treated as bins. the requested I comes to 163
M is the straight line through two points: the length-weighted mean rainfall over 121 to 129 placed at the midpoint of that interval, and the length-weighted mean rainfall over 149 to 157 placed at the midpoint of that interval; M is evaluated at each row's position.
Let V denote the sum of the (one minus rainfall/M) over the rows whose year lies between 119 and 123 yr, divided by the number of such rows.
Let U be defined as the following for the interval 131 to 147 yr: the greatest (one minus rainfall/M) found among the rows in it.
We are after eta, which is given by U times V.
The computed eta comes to -0.0009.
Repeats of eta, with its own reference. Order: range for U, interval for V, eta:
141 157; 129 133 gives -0.0013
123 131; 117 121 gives -0.0004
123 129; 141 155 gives 0.0002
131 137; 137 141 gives 0.0069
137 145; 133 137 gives 0.0068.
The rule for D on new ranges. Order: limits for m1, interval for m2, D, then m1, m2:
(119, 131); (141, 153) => 0.5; 0.61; 0.1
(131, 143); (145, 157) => 0.4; 0.78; 0.3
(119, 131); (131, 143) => -0.2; 0.61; 0.8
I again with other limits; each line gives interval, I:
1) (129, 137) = 112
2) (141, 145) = 64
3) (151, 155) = 67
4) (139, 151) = 193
